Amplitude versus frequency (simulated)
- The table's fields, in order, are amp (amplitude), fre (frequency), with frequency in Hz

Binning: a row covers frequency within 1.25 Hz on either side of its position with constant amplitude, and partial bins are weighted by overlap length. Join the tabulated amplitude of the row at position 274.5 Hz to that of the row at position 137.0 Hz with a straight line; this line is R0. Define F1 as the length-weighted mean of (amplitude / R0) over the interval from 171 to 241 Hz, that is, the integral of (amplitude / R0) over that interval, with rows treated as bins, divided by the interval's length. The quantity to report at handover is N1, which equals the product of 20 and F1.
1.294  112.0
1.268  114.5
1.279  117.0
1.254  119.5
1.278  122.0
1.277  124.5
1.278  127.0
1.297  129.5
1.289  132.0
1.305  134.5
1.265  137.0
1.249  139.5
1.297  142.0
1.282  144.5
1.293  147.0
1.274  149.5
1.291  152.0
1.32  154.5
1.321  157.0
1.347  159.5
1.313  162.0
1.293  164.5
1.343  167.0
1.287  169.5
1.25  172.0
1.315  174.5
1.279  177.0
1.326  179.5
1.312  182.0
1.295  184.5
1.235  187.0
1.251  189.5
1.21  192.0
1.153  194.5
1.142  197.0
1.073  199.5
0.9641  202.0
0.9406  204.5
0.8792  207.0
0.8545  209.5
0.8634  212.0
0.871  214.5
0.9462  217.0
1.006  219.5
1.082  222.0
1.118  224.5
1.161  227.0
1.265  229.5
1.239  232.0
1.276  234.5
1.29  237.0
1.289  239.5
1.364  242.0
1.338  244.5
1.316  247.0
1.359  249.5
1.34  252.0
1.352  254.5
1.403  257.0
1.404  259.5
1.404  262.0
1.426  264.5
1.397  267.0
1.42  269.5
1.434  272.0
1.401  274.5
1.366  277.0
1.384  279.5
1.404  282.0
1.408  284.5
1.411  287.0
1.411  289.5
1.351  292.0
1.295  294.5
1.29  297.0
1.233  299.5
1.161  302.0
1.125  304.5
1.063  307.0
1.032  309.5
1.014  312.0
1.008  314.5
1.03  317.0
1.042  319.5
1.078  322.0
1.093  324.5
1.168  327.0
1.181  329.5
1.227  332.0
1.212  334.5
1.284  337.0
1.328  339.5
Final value 17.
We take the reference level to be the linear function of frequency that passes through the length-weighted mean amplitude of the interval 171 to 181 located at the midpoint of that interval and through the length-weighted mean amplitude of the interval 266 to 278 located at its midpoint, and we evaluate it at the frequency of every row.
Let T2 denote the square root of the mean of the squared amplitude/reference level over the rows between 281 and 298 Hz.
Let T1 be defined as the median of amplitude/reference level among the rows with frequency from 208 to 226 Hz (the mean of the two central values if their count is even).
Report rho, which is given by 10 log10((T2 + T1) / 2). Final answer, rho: -0.8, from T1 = 0.71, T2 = 0.96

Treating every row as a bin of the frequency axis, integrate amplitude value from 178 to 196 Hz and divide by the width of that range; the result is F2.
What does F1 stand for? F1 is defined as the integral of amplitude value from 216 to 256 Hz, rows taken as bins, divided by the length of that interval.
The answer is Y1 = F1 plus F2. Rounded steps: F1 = 1.24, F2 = 1.25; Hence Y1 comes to 2.49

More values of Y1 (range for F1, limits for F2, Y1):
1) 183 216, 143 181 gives 2.36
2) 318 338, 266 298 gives 2.54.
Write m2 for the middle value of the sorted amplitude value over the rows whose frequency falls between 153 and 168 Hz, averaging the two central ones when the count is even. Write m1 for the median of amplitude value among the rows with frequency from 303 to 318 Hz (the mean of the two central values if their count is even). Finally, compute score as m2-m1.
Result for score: 0.3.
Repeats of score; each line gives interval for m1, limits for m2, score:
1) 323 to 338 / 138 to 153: 0.1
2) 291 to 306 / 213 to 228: -0.2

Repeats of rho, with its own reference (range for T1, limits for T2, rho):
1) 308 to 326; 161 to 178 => -0.7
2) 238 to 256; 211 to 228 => -0.6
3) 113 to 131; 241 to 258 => 0.0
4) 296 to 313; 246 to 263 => -0.5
